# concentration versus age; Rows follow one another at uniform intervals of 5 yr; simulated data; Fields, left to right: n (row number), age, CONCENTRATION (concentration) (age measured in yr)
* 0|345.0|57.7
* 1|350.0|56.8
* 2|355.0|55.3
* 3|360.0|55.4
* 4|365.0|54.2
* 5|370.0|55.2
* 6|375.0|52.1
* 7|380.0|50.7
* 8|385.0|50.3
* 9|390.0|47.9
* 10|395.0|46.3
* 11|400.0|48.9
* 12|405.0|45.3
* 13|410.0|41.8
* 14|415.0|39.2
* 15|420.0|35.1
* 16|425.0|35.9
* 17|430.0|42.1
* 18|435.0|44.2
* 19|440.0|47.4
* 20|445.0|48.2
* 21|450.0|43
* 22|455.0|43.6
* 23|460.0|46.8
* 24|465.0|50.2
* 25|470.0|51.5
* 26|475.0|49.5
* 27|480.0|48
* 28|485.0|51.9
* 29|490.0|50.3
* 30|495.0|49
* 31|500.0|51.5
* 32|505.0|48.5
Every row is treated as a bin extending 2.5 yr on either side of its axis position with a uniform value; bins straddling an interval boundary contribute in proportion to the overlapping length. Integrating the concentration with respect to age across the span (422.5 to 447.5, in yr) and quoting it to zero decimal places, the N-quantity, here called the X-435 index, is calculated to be 1089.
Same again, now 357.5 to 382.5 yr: 1338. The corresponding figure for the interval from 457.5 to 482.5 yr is 1230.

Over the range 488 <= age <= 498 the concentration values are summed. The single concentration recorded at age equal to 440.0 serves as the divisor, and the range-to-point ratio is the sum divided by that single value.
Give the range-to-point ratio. 2.1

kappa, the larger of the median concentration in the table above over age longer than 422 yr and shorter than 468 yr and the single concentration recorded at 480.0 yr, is 48.0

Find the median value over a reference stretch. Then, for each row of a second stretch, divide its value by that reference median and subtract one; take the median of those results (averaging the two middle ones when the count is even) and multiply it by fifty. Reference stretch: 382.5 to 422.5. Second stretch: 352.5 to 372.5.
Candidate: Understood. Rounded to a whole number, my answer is 10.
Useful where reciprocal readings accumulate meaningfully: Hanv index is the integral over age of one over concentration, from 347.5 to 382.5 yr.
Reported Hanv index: 0.65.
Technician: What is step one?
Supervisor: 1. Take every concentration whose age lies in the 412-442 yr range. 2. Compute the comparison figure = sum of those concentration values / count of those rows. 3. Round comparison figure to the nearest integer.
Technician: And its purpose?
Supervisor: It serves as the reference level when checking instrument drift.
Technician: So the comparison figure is 41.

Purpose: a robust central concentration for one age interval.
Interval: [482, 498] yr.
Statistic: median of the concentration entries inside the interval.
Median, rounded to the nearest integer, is 50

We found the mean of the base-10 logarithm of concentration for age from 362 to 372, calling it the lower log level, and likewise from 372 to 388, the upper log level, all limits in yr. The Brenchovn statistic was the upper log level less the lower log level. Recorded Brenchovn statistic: -0.030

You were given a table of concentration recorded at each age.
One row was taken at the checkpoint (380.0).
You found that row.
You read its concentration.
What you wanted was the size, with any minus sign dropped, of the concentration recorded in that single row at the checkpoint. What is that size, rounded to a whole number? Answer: 51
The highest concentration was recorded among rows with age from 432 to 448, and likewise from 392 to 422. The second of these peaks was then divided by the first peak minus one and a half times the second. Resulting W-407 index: -1.9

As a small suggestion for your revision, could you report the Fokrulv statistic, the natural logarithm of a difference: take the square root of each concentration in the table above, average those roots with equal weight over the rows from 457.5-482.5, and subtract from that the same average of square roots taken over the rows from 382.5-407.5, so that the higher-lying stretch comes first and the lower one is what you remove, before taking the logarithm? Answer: -2.25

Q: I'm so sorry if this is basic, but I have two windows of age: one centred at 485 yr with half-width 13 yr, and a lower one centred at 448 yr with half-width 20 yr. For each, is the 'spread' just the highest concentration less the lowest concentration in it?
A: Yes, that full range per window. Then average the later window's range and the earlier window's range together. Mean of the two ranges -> 6.0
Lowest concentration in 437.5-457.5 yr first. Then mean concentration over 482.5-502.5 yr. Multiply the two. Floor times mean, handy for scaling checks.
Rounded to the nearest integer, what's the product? 2179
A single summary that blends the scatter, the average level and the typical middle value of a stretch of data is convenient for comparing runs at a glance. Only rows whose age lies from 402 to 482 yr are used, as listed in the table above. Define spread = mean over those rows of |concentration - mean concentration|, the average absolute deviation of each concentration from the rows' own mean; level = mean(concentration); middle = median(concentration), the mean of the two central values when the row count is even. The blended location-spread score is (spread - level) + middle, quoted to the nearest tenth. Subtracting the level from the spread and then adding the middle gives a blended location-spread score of 4.1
